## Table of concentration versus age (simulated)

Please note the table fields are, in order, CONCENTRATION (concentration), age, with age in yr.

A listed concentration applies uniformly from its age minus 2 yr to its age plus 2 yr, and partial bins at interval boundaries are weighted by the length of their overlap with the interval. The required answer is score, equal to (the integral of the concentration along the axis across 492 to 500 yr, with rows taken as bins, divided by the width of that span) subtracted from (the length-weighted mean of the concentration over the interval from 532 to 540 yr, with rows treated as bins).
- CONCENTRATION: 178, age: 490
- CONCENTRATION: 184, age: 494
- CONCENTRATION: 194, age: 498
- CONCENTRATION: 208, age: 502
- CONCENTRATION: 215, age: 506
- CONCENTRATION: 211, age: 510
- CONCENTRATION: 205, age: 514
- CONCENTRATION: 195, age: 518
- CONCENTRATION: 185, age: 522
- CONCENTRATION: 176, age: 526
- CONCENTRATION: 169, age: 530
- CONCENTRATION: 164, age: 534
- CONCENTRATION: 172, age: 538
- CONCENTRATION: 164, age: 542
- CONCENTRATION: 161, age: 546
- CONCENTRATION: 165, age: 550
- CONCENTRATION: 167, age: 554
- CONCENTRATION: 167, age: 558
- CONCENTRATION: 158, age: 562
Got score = -21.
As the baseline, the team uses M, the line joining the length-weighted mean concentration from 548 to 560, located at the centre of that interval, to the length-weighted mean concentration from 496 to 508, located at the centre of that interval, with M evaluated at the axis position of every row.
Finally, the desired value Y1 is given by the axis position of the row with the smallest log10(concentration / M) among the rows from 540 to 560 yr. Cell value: 546 yr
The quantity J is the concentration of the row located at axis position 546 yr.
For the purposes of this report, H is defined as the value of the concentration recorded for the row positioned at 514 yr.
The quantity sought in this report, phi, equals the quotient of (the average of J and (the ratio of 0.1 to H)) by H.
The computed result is 0.39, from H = 205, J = 161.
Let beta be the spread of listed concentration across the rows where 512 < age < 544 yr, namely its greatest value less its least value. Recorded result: 41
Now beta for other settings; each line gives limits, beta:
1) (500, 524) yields 30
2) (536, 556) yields 11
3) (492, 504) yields 24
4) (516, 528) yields 19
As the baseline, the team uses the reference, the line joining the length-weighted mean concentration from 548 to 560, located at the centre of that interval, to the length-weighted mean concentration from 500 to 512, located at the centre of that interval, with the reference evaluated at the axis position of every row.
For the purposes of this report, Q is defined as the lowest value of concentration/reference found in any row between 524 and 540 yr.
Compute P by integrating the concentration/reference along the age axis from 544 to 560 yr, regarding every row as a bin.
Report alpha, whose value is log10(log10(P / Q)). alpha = 0.096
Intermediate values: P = 15.7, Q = 0.89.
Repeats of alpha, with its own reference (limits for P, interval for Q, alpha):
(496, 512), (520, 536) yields 0.095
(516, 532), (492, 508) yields 0.099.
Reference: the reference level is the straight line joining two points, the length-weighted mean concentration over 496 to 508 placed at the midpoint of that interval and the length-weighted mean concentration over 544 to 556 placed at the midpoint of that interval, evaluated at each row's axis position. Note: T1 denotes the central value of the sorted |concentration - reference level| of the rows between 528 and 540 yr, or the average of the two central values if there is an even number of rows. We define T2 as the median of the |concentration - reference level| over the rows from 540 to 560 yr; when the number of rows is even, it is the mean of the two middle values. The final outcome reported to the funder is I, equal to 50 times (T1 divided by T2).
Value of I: 93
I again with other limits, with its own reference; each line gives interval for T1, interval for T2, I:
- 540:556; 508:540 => 35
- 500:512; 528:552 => 87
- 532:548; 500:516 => 32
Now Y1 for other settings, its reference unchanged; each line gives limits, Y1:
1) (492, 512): 494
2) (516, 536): 534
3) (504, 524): 522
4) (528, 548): 534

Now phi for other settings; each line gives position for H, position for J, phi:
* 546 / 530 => 0.52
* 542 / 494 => 0.56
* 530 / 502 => 0.62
